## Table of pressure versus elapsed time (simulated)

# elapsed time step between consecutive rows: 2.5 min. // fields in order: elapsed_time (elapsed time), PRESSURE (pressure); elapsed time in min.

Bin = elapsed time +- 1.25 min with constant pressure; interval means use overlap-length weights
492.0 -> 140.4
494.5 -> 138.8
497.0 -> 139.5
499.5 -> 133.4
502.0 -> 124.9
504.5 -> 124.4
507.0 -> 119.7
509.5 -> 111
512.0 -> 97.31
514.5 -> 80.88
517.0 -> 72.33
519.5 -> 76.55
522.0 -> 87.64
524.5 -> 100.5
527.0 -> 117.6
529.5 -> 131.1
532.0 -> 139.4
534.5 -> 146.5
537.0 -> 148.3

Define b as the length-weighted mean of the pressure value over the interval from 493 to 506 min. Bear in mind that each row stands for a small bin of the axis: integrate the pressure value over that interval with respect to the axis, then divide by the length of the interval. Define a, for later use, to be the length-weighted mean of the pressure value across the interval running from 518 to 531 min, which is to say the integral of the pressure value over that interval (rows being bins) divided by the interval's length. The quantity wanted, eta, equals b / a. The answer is 1.3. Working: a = 103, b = 132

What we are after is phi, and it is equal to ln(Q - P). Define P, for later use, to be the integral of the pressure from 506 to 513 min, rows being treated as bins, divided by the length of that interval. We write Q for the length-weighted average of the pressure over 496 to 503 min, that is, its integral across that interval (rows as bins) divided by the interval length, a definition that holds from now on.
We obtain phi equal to 3.1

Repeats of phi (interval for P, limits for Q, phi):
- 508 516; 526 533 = 3.5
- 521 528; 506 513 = 2.0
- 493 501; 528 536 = 0.5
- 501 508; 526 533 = 1.9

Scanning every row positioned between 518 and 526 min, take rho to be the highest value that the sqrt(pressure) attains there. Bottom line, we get 10.0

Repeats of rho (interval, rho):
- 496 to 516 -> 11.8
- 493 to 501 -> 11.8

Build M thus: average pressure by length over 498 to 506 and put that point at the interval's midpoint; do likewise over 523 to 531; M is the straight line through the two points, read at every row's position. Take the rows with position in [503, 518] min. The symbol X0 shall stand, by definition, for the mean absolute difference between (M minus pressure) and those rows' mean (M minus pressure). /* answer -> 16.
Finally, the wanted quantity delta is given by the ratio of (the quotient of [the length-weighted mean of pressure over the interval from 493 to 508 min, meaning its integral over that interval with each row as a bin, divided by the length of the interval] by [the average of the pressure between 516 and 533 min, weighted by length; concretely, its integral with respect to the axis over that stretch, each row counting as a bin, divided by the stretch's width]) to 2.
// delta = 0.63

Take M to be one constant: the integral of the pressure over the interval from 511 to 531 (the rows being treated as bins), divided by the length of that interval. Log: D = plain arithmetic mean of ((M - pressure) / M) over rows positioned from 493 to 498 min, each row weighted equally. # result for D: -0.45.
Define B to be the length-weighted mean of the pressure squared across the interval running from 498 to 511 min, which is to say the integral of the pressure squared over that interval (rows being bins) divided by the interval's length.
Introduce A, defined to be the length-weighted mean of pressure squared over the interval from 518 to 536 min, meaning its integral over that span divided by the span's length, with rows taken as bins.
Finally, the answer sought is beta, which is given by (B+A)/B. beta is 1.9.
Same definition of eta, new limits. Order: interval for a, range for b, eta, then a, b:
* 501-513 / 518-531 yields 0.9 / 116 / 103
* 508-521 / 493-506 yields 1.5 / 88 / 132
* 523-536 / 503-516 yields 0.8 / 127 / 106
